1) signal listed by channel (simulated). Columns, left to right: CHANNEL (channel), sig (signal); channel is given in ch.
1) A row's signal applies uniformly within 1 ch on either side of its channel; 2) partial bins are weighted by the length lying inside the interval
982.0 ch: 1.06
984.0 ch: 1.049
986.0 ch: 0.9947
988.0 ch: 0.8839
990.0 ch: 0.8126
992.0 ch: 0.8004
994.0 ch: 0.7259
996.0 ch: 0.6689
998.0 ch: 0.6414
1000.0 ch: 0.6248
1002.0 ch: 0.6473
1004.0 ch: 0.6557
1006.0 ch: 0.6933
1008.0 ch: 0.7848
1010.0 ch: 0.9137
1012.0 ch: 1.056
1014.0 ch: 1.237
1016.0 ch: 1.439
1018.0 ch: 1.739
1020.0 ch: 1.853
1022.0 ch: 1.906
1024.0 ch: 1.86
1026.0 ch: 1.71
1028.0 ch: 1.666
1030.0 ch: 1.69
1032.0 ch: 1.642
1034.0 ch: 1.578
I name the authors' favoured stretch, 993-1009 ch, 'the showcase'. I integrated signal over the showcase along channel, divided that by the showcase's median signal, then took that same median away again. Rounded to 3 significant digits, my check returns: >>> 15.8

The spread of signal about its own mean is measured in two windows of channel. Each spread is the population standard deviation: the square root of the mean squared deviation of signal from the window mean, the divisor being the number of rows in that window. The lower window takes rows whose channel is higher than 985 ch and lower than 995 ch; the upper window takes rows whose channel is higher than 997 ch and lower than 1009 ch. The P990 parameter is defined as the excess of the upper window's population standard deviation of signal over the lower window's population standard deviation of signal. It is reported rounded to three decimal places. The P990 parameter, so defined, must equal -0.037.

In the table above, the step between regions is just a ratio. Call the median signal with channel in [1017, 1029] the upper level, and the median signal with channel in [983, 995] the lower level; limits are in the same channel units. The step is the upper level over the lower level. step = 2.1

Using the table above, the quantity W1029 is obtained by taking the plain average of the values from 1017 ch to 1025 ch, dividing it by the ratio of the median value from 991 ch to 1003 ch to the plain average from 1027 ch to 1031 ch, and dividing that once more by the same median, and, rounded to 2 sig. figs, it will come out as 7.1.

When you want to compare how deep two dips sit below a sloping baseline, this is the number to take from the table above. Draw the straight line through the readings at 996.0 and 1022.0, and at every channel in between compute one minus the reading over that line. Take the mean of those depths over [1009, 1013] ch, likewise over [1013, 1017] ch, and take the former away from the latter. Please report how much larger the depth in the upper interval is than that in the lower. -0.14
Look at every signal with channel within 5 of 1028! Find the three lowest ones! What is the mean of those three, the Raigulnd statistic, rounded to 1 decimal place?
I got 1.7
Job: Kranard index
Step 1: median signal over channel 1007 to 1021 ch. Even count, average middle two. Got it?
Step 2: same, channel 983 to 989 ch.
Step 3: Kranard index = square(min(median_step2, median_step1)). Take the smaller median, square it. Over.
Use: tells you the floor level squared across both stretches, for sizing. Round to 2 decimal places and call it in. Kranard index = 0.99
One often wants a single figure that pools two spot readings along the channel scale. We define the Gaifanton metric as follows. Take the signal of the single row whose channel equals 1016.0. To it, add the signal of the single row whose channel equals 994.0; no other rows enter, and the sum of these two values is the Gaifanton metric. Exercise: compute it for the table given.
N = 2.2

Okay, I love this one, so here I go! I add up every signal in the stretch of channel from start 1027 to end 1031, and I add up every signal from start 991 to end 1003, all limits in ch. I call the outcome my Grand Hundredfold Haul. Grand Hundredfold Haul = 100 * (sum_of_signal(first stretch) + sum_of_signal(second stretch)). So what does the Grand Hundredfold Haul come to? 746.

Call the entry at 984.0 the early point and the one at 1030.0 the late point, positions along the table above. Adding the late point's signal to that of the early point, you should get 2.74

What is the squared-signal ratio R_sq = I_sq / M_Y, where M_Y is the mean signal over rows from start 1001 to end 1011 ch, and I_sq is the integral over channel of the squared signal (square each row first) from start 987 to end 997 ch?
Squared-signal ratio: 8.3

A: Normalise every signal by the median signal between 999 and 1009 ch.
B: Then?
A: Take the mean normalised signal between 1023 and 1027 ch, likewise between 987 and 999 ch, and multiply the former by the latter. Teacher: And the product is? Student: 3.1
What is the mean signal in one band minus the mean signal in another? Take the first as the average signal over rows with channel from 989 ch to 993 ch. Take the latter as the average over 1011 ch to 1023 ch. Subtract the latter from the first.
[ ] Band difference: -0.73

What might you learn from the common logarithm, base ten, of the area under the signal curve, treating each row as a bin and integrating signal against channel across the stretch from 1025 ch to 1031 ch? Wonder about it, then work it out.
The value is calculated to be 1.0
